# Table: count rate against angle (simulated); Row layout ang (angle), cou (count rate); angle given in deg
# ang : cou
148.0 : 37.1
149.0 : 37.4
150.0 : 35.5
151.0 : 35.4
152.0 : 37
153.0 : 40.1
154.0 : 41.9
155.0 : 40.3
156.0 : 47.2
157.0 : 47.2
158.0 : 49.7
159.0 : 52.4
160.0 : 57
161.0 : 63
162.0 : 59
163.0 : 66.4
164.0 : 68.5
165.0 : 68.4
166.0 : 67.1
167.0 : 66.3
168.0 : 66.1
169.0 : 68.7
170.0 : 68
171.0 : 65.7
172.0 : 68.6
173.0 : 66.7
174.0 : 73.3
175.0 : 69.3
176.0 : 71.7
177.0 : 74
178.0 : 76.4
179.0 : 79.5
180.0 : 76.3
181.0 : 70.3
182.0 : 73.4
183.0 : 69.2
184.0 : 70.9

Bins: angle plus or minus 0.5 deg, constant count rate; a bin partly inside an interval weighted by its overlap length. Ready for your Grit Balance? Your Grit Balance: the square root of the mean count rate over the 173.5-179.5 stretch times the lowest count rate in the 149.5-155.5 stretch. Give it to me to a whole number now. 51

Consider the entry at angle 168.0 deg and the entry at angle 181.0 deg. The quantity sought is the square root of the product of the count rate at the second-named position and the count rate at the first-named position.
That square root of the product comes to 68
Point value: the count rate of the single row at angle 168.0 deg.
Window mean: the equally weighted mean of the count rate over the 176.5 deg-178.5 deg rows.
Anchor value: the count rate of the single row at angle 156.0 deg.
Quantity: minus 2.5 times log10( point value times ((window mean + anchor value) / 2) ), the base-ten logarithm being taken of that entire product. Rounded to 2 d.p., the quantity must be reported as -9.02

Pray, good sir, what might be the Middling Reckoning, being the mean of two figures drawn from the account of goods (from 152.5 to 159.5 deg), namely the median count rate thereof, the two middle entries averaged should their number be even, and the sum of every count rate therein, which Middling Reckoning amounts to 183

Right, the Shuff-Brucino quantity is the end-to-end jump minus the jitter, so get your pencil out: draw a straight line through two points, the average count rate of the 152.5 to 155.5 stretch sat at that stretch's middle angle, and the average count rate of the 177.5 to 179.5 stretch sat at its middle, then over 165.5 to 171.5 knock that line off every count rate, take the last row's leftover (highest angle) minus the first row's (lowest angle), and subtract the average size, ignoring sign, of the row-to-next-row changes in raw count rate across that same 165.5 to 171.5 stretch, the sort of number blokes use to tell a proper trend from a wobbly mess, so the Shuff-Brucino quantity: -10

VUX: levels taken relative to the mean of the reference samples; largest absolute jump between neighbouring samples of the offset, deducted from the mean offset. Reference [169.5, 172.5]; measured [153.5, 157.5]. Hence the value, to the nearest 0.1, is -30.2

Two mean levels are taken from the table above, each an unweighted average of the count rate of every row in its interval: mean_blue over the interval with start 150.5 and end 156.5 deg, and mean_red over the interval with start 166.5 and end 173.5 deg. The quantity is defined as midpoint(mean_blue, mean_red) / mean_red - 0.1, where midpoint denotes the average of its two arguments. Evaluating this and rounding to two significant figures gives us 0.70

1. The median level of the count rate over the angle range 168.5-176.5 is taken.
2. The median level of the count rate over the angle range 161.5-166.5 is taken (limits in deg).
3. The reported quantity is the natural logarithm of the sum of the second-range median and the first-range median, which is 4.91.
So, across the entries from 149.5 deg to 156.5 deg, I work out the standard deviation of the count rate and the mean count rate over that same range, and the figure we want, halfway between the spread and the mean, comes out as 22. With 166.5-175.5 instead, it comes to 35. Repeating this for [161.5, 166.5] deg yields 35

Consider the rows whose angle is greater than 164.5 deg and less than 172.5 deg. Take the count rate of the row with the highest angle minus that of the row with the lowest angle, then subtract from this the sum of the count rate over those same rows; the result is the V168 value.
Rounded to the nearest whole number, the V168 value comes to -539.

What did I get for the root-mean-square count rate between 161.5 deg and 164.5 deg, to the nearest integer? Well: 65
